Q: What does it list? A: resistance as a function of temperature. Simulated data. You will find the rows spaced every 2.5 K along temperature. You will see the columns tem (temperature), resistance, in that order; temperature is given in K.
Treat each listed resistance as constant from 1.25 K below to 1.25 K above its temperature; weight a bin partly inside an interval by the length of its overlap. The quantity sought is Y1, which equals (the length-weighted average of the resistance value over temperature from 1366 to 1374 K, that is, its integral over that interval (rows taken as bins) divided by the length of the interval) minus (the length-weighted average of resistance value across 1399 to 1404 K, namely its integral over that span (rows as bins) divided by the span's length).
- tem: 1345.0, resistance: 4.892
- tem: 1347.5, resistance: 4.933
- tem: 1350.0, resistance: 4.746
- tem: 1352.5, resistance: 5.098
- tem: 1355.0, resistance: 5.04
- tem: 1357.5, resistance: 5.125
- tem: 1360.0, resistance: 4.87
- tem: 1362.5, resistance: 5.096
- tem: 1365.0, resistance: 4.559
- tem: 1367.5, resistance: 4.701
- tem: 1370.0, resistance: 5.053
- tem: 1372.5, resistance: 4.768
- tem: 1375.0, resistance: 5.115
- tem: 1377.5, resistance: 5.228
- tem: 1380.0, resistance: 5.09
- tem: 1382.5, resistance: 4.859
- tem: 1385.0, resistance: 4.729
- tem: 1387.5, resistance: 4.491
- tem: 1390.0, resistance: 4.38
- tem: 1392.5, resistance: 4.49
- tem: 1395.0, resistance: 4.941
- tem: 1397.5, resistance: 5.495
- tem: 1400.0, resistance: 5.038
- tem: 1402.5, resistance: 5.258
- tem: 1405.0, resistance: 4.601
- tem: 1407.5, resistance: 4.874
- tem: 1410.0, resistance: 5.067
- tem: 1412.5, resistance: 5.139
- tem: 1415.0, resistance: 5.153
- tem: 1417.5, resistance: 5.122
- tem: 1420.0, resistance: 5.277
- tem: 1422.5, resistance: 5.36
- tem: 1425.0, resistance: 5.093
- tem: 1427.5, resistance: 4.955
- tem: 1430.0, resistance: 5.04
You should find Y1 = -0.29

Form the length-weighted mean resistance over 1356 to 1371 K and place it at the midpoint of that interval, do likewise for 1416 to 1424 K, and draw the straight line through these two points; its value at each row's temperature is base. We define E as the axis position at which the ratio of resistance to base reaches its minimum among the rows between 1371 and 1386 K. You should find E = 1385.0 K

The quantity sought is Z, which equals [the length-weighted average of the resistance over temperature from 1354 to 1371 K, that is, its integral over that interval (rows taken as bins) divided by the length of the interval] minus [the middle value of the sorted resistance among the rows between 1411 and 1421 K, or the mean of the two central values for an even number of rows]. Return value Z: -0.23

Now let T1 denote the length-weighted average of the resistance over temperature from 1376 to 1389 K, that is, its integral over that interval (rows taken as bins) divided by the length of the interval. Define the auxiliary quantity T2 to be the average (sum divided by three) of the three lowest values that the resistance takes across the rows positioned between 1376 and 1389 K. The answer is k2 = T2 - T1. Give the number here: -0.18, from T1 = 4.87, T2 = 4.7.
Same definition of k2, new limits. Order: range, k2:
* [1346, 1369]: -0.24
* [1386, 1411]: -0.41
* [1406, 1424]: -0.11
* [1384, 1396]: -0.14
